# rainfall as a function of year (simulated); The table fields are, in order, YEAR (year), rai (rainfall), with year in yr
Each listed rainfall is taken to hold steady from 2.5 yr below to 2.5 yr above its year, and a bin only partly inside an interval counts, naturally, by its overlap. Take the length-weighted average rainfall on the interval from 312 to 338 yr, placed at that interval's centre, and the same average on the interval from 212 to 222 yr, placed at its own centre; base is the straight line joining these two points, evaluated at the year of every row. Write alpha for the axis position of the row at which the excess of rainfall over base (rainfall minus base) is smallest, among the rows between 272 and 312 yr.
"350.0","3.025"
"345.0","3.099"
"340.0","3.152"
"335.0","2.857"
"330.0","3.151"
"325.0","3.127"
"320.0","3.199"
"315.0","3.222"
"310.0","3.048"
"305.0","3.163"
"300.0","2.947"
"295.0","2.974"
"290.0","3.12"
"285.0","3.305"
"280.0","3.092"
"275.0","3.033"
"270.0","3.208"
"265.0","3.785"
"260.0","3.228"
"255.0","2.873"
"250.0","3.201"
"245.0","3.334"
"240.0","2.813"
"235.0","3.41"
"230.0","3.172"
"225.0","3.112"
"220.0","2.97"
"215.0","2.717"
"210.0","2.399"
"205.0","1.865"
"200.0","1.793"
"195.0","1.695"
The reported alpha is 300.0 yr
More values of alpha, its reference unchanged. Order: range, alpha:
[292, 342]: 335.0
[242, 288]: 255.0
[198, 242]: 200.0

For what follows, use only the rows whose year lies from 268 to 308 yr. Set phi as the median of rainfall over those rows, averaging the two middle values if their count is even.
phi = 3.11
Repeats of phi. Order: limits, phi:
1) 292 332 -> 3.14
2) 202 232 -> 2.84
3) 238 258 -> 3.04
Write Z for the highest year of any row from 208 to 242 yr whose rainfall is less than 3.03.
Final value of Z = 240.0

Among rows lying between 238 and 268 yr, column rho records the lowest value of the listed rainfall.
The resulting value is 2.813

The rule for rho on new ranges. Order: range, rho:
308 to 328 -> 3.048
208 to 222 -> 2.399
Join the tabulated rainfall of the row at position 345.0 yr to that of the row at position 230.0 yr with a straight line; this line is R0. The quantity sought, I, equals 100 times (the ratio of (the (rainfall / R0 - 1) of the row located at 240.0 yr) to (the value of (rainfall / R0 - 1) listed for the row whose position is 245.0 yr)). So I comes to -205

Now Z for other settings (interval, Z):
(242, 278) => 255.0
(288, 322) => 300.0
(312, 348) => 335.0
